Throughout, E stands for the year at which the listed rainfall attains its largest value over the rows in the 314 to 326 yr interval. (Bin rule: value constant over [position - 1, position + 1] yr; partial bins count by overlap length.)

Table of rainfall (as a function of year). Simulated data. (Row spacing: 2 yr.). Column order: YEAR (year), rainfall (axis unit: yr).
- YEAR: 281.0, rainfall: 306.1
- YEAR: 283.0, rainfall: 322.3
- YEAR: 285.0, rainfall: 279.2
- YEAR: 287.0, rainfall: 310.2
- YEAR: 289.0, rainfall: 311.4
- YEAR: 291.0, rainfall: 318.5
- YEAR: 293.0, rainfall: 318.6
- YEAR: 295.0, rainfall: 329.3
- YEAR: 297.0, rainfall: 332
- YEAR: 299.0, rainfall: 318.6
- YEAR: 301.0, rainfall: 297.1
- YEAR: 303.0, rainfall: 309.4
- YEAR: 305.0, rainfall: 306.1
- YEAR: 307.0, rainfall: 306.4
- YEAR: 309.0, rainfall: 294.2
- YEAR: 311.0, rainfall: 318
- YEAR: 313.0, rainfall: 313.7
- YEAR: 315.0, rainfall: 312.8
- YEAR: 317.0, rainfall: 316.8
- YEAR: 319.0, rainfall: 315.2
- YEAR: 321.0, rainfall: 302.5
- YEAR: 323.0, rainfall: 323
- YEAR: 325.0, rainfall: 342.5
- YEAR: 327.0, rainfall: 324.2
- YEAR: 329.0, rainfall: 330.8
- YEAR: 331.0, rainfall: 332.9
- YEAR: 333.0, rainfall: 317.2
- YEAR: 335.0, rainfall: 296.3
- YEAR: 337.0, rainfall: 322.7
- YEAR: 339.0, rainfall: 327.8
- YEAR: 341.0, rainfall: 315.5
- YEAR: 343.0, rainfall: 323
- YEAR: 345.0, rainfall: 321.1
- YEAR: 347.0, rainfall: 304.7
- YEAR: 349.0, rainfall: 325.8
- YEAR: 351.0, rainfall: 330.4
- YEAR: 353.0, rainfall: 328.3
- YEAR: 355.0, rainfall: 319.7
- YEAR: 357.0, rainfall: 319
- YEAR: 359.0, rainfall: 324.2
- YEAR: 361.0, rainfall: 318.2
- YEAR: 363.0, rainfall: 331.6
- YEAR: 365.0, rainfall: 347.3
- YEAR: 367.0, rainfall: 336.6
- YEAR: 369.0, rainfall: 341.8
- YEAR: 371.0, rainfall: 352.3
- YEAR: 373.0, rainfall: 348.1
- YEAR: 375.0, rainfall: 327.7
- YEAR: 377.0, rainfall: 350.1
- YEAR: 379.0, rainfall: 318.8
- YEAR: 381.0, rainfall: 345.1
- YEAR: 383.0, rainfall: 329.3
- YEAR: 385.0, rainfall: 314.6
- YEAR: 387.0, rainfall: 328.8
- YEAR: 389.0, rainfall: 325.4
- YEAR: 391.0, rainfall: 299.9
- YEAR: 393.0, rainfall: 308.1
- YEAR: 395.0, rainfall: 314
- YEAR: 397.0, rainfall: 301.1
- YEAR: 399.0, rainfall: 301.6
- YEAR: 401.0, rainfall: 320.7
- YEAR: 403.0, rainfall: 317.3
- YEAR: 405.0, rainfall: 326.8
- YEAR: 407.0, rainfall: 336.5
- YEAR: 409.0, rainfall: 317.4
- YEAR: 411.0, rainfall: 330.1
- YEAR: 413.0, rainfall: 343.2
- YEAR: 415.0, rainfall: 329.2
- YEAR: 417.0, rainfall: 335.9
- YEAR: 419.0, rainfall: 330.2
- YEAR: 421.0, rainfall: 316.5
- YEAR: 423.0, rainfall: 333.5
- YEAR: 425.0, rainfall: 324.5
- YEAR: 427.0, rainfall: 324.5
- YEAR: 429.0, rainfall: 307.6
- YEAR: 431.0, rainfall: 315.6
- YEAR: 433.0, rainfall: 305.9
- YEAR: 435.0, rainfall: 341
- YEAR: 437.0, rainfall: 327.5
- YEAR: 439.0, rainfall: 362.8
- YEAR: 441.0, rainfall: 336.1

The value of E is 325.0 yr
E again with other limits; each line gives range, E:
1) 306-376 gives 371.0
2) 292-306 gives 297.0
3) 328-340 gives 331.0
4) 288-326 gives 325.0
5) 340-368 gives 365.0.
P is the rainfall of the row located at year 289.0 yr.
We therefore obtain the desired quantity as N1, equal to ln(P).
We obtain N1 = 5.74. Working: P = 311.4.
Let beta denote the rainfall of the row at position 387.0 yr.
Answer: 328.8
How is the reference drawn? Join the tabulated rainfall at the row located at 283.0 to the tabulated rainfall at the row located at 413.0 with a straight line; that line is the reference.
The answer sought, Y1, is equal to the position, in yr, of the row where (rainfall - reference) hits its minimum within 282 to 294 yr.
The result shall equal 285.0 yr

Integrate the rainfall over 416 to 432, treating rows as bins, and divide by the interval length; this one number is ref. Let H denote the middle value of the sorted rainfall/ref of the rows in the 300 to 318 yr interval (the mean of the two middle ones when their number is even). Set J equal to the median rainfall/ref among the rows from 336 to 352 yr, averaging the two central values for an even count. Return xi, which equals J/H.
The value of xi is 1.04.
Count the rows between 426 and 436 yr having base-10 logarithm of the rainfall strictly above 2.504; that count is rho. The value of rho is 2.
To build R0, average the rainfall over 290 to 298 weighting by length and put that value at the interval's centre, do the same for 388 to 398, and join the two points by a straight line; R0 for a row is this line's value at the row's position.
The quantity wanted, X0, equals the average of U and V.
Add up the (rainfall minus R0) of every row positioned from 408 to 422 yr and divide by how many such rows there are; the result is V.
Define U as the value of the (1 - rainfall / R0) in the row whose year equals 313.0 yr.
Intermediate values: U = 0.02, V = 23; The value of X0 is 11.3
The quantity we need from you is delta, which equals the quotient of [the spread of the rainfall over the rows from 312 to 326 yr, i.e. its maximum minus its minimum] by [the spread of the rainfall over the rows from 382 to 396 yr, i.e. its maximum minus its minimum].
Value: 1.4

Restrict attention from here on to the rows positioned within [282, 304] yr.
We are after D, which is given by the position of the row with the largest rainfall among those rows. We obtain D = 297.0 yr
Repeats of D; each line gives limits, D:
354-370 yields 365.0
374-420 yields 377.0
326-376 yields 371.0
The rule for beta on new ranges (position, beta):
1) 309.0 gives 294.2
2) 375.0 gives 327.7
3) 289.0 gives 311.4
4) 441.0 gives 336.1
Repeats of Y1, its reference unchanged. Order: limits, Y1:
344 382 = 347.0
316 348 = 335.0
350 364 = 361.0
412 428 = 421.0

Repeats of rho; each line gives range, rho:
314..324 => 1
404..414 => 4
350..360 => 4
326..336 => 3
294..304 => 2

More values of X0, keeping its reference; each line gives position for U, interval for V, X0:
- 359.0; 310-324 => -3.3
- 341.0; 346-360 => 3.0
